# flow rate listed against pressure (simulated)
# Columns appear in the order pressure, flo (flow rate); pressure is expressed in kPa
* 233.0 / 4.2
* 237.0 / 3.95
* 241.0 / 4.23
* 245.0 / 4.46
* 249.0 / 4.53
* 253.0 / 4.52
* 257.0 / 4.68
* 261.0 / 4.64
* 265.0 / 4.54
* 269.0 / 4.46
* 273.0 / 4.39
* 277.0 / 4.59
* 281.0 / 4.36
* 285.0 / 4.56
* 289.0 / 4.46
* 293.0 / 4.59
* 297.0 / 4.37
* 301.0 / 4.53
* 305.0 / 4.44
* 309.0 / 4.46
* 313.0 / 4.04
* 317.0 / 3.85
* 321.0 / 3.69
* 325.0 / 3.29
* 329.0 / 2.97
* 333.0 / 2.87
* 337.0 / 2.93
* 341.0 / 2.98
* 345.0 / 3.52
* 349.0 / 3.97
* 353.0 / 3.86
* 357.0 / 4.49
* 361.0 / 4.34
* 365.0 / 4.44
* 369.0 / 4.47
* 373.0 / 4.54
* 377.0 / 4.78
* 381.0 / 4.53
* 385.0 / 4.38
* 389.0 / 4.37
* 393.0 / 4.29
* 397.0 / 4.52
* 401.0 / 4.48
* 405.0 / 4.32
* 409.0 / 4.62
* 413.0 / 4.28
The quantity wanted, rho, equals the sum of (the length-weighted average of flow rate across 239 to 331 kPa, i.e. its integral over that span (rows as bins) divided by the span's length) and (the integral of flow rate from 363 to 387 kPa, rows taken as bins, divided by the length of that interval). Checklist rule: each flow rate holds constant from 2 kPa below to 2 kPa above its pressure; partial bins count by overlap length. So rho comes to 8.81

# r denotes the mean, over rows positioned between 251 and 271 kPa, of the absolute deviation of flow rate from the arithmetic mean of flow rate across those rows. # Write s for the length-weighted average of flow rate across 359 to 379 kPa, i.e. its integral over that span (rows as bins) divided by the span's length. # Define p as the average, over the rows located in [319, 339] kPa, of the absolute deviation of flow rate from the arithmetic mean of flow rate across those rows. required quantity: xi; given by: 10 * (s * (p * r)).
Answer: 0.9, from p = 0.27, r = 0.074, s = 4.51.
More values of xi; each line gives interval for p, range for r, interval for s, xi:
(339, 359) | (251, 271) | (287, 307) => 1.4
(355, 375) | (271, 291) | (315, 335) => 0.1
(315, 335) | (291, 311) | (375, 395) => 1.0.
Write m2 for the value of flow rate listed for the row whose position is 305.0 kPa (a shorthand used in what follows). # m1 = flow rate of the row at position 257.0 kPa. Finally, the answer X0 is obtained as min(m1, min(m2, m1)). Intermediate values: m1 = 4.68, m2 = 4.44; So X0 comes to 4.44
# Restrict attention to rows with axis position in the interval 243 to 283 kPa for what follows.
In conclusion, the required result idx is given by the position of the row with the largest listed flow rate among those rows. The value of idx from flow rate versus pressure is 257.0 kPa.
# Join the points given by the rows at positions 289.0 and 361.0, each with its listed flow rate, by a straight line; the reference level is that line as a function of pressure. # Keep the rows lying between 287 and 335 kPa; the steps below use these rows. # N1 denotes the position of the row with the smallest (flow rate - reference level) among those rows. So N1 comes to 333.0 kPa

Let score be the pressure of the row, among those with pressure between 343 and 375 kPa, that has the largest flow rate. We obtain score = 373.0 kPa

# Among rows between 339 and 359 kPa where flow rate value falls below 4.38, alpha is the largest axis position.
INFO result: 353.0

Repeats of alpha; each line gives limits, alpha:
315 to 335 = 333.0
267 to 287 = 281.0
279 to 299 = 297.0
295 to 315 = 313.0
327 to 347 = 345.0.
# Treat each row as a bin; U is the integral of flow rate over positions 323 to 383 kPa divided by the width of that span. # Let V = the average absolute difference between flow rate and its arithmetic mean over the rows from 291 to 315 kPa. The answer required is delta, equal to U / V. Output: 29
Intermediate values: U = 3.9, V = 0.13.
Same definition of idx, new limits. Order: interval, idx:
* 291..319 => 293.0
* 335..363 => 357.0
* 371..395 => 377.0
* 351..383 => 377.0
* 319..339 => 321.0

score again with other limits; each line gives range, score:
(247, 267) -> 257.0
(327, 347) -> 345.0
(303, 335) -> 309.0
